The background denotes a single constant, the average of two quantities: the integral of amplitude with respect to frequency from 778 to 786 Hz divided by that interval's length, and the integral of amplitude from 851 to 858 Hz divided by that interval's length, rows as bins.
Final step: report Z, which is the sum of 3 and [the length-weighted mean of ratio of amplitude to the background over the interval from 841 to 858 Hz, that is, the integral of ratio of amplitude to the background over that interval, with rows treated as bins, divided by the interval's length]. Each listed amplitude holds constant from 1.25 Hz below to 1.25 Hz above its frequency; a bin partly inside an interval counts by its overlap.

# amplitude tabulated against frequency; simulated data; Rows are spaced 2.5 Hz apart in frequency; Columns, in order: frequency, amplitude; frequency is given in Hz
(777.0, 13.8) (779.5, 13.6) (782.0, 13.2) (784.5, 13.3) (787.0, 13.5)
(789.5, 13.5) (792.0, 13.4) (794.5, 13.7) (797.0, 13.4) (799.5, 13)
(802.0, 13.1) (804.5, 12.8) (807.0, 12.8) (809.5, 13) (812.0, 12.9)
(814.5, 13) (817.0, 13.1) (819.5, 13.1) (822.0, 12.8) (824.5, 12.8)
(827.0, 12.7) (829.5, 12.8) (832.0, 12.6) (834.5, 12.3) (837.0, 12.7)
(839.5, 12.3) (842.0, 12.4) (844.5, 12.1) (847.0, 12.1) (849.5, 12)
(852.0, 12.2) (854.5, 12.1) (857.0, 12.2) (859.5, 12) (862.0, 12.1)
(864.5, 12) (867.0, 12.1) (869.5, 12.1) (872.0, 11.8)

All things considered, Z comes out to 3.95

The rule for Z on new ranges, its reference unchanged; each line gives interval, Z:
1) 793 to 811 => 4.03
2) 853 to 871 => 3.95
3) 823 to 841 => 3.99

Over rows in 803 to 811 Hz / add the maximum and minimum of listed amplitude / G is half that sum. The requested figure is 12.9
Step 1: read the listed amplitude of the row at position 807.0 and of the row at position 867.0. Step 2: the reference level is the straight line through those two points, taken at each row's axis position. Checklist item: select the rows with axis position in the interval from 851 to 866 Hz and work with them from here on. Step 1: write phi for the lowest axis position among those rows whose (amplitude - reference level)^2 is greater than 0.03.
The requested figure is 859.5 Hz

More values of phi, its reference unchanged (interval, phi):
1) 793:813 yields 794.5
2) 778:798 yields 779.5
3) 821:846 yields 822.0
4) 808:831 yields 809.5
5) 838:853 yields 844.5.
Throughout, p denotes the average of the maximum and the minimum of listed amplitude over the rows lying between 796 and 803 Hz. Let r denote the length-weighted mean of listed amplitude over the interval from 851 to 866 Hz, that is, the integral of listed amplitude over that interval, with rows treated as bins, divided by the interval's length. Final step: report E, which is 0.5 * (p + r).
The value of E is 12.6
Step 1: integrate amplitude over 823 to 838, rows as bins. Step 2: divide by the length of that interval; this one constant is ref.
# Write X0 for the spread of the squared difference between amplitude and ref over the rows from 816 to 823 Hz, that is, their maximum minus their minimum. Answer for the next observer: 0.18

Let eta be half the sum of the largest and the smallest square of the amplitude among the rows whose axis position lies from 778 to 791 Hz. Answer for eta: 180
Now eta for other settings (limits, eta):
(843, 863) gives 146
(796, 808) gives 172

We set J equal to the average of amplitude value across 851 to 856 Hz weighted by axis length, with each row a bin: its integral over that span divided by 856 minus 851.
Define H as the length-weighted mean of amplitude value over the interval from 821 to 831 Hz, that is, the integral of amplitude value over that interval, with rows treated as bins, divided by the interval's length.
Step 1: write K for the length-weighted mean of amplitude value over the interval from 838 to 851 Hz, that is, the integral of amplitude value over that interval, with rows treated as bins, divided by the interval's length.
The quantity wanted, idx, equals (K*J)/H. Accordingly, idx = 11.6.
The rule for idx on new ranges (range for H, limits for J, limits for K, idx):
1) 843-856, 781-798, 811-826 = 14.4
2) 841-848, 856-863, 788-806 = 13.2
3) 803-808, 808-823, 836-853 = 12.4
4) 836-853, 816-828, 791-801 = 14.1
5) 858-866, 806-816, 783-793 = 14.4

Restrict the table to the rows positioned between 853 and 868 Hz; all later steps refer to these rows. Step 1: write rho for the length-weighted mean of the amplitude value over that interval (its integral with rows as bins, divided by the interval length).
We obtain 12.1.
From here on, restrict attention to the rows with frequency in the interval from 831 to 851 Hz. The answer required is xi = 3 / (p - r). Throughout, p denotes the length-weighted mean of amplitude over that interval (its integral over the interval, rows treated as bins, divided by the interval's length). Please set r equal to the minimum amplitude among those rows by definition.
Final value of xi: 9.8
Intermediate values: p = 12.3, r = 12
